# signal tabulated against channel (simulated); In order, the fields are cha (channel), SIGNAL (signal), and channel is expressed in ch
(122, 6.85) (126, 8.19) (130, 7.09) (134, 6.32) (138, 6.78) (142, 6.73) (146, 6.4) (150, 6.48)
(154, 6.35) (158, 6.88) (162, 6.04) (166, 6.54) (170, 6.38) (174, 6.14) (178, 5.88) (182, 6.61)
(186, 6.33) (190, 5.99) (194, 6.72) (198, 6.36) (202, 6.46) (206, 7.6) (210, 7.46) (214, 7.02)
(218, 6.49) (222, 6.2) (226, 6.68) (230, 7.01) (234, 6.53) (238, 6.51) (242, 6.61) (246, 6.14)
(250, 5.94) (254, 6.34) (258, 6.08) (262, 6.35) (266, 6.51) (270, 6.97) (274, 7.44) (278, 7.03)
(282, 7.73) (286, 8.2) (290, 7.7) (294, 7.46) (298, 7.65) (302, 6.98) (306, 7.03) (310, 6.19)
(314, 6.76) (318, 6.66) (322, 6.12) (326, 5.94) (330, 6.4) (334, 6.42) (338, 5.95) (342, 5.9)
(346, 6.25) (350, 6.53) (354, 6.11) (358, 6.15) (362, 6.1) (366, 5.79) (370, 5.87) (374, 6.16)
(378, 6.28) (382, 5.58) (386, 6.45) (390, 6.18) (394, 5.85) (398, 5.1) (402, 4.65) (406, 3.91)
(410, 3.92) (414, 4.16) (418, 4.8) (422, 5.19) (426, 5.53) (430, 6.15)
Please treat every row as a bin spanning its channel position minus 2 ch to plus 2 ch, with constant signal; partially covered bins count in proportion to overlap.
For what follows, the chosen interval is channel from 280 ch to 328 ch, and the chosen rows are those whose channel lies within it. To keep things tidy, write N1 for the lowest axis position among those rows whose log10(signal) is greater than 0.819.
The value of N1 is 282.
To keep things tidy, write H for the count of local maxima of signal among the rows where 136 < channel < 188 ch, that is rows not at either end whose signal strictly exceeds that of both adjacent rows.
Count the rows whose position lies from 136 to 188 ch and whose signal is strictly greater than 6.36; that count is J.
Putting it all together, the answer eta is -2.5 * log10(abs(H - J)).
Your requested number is -1.5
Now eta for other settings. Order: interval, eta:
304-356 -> -1.2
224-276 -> -1.7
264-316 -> -2.3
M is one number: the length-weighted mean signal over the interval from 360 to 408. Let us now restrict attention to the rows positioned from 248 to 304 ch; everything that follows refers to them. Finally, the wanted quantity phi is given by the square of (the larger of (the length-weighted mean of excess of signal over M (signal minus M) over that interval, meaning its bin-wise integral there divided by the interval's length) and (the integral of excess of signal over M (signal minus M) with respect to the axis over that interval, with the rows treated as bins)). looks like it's 5861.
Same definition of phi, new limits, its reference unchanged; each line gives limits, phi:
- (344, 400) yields 426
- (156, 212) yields 2362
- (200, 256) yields 3025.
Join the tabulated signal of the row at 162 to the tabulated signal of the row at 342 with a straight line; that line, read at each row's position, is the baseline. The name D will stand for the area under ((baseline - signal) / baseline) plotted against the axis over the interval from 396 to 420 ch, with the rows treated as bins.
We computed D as 5.8 ch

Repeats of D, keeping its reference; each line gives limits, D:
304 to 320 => -2.0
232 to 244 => -1.1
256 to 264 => -0.3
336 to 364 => -1.2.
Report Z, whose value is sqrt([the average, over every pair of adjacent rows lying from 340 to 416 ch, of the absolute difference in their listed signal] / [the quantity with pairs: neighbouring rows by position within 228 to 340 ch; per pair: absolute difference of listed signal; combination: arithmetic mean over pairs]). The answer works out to 0.99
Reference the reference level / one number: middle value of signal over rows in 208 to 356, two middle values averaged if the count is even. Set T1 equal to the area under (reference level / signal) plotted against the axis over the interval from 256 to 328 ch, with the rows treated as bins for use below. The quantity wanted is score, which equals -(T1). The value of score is -68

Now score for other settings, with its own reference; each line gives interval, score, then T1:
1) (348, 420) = -87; 87.4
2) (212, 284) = -71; 71.1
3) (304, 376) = -76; 75.5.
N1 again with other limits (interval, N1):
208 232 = 210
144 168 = 158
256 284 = 270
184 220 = 194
